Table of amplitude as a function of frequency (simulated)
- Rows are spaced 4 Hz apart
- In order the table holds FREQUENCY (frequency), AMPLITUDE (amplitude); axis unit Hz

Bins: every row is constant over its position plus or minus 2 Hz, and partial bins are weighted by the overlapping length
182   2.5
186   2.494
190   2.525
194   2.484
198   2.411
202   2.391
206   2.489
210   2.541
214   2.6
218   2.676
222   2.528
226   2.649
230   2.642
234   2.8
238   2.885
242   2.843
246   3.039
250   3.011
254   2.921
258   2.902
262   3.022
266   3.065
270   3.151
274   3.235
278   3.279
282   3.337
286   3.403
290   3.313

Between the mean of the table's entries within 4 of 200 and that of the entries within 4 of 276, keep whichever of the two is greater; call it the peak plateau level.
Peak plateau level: 3.26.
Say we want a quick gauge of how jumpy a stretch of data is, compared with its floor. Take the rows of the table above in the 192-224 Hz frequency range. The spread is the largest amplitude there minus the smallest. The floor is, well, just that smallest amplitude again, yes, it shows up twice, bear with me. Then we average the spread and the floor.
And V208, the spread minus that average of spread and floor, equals -1.05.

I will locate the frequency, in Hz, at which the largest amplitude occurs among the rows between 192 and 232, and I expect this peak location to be 218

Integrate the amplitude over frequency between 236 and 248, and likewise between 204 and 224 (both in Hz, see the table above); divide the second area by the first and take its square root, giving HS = 1.2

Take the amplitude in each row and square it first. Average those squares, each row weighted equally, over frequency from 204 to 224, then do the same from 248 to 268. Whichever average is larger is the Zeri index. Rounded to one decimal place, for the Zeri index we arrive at 8.9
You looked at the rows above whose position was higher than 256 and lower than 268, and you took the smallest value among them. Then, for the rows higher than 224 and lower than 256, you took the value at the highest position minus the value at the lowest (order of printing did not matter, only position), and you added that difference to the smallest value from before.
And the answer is 3.2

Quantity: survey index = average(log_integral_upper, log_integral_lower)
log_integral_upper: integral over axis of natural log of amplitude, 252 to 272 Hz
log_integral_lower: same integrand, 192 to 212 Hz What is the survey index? 20.0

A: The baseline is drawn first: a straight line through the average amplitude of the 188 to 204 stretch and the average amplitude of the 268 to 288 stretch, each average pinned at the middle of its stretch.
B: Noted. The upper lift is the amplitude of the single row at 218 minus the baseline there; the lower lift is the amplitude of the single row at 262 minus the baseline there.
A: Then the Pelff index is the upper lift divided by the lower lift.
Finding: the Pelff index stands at 0.0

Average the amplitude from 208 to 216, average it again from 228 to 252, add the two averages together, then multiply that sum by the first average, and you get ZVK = 14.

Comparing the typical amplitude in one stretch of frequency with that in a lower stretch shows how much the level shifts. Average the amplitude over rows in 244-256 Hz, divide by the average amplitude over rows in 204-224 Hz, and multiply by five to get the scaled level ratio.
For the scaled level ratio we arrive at 5.83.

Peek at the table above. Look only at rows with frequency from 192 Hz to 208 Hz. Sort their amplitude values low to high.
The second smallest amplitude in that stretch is 2.411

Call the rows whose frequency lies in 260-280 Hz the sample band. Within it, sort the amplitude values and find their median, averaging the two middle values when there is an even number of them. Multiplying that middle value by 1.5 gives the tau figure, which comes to 4.7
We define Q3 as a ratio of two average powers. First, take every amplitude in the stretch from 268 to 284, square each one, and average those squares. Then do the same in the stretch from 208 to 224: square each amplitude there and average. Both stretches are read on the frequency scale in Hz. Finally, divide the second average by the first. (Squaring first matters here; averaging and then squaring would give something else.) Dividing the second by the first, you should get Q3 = 0.63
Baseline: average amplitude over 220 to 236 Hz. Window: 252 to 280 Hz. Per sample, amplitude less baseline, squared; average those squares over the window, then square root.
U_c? 0.45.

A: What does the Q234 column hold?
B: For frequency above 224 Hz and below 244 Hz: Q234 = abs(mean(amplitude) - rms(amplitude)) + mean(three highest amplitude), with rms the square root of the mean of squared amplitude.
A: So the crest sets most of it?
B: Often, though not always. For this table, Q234 2.84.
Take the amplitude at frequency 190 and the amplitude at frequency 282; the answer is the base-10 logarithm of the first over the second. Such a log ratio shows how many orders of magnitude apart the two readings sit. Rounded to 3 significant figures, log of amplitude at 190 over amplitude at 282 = -0.121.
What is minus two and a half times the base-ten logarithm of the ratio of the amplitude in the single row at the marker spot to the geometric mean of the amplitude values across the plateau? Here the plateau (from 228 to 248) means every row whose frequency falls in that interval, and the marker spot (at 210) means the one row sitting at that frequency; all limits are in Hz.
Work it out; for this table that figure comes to 0.12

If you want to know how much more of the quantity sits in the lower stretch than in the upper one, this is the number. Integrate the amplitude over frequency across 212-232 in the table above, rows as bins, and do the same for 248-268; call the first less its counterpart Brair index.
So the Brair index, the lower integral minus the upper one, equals -7.3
